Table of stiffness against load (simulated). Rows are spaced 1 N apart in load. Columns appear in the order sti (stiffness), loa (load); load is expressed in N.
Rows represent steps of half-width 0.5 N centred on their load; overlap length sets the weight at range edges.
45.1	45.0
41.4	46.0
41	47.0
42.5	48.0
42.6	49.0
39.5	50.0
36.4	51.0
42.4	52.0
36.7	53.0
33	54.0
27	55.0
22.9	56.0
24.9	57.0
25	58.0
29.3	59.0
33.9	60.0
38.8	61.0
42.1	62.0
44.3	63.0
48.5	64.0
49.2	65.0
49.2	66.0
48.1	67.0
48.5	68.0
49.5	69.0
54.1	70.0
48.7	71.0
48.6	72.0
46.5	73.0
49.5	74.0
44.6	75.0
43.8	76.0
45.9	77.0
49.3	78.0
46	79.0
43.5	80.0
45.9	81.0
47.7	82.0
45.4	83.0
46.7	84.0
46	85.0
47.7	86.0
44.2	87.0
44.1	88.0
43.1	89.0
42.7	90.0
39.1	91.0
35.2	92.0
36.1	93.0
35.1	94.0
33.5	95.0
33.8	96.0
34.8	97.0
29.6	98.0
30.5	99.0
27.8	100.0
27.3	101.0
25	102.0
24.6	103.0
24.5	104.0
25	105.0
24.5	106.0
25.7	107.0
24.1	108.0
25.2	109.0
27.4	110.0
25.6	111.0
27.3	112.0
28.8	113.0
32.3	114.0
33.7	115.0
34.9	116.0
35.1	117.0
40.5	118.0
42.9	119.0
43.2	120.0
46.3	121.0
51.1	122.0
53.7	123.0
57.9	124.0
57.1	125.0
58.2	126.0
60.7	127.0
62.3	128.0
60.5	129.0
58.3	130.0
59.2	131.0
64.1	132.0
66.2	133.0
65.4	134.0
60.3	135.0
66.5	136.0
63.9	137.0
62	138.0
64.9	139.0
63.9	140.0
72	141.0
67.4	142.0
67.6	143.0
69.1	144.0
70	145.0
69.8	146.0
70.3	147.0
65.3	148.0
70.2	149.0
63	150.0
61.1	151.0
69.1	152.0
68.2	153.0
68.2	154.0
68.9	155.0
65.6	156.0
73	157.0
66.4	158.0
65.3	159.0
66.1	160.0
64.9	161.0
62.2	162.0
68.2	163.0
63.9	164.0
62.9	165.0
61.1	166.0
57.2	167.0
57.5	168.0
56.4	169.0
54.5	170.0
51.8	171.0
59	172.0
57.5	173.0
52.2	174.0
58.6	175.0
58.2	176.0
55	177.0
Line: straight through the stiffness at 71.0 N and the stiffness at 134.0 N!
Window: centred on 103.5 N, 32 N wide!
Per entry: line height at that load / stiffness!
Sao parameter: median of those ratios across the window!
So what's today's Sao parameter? 1.85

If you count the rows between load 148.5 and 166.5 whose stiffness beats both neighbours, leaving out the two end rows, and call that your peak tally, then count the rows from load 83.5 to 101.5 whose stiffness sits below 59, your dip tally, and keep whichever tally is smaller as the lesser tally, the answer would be 5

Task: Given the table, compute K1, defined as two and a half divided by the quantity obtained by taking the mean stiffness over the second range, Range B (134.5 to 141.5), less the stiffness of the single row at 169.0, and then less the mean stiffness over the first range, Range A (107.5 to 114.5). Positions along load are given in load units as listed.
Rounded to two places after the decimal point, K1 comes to -0.13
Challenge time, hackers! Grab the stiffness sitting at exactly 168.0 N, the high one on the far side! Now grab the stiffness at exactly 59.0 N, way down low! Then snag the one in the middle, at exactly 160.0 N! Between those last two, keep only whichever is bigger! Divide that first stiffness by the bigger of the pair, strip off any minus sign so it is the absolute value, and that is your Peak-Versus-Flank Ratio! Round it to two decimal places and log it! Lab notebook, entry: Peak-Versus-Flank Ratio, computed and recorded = 0.87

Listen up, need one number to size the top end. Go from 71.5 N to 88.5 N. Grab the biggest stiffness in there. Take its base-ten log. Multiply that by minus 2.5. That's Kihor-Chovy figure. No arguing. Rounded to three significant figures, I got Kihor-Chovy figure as -4.24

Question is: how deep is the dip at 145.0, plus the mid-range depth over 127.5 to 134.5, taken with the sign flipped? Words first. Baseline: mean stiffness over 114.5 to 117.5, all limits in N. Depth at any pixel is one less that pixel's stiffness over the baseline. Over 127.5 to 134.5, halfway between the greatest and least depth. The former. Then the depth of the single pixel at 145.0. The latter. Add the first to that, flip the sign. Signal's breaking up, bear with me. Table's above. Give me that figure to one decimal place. 1.8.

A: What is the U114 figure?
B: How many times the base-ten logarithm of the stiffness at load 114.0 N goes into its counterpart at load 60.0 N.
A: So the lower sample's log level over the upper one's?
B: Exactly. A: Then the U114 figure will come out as 1.01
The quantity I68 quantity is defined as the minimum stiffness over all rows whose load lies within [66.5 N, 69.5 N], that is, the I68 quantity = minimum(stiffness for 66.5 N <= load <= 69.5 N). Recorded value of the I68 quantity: 48.1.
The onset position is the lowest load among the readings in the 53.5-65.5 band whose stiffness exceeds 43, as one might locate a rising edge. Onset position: 63.0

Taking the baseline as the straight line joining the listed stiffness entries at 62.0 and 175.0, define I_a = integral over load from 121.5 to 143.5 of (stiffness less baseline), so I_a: 211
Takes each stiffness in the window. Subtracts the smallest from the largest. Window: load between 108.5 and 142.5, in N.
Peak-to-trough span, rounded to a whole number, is 47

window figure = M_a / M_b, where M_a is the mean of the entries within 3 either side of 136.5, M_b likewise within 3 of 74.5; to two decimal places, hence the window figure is 1.37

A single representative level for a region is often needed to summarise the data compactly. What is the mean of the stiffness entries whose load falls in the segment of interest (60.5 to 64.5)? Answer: 43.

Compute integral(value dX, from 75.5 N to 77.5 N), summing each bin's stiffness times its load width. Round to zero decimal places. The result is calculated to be 90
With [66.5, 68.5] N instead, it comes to 97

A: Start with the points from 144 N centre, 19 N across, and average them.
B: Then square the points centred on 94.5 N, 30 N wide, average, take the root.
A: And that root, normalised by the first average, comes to 0.55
